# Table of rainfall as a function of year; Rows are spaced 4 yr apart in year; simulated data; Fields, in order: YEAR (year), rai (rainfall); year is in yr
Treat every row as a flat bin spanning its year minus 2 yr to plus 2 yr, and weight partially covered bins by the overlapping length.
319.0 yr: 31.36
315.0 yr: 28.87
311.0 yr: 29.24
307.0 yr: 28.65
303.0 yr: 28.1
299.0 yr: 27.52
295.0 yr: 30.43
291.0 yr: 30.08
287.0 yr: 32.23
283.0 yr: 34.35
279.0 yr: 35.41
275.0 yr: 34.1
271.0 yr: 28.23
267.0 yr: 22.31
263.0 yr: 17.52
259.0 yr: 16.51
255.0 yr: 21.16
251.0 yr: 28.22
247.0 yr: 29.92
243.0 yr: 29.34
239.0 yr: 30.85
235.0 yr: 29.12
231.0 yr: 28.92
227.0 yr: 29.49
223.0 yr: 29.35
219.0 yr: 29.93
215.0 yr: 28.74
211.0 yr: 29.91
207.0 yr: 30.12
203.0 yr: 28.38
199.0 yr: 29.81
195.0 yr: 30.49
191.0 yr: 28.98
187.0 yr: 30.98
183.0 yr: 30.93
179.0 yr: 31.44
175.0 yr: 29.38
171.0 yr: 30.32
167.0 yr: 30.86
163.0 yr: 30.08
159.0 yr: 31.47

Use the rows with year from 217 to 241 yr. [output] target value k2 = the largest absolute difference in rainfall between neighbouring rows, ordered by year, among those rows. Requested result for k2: 1.7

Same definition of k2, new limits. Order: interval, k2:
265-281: 5.9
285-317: 2.9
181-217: 2.0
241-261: 7.1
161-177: 0.9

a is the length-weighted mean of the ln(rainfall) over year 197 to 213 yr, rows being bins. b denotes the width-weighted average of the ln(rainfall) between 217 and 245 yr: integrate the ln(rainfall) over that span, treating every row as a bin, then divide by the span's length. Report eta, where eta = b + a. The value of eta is 6.77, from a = 3.39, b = 3.39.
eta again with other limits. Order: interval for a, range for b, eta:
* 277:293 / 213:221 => 6.87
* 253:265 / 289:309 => 6.27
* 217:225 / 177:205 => 6.79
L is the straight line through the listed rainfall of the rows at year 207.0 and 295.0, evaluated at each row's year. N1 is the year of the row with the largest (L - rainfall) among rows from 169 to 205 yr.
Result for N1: 203.0 yr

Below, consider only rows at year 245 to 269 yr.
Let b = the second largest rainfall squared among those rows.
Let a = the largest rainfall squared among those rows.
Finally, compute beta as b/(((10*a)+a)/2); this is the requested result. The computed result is 0.162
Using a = 895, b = 796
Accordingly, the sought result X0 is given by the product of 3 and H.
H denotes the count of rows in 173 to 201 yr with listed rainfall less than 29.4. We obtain 6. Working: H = 2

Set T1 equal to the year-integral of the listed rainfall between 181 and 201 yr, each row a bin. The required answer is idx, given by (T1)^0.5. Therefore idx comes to 24.6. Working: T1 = 605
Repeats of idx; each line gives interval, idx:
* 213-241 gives 28.7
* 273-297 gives 28.0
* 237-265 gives 26.3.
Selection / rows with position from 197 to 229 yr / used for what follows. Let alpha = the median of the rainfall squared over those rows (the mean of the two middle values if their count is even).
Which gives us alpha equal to 879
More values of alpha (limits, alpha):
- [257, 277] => 498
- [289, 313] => 838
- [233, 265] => 822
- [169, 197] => 930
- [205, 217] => 895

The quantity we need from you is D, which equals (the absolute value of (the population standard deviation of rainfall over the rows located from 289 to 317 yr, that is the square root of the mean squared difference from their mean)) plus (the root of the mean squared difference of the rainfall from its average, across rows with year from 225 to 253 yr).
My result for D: 1.72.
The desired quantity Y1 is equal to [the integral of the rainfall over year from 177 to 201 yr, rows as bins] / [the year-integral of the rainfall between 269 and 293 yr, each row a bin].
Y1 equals 0.9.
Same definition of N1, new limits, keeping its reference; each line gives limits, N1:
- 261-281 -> 263.0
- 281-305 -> 299.0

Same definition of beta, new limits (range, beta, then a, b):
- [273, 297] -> 0.171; 1254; 1180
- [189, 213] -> 0.177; 930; 907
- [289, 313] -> 0.178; 926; 905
